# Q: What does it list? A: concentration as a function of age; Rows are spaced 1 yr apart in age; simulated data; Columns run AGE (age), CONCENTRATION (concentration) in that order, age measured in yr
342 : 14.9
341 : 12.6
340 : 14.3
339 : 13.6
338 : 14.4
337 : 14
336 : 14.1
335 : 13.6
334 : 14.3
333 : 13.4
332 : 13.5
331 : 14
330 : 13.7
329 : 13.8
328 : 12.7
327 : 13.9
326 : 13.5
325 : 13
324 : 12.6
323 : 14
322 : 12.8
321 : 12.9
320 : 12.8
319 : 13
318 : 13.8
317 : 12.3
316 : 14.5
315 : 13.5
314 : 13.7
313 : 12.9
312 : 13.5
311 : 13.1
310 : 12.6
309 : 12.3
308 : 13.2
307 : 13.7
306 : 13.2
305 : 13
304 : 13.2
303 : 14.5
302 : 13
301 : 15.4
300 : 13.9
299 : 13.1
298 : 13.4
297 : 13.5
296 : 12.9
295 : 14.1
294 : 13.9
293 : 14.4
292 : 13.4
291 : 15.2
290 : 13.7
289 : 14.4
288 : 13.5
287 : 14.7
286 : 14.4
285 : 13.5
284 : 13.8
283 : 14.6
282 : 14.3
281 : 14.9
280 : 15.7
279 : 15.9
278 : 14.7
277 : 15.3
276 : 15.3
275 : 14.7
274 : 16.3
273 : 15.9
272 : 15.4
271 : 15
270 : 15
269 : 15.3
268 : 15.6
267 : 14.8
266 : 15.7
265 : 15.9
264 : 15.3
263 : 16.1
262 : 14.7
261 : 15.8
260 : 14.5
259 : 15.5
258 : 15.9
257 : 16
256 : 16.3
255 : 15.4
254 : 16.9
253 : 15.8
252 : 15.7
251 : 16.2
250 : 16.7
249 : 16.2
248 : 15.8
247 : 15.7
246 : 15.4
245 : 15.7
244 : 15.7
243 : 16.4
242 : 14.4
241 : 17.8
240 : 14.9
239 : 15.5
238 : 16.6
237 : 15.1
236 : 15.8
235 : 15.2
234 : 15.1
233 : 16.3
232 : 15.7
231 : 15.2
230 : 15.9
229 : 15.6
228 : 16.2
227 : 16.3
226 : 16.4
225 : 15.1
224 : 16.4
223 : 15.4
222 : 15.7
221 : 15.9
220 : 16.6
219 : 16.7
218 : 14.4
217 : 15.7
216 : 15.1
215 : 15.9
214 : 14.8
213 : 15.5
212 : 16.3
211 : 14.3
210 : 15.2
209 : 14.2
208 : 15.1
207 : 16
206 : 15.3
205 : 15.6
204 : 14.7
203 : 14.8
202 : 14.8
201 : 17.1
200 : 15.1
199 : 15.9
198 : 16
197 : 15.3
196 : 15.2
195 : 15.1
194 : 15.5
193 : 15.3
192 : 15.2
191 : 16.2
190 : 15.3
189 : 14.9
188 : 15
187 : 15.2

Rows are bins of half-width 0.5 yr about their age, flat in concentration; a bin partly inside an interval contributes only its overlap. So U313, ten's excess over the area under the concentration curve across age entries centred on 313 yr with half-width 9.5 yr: -240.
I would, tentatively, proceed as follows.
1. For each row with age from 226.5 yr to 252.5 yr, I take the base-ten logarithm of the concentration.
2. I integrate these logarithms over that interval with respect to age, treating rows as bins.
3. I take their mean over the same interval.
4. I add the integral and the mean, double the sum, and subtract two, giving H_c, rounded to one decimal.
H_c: 62.7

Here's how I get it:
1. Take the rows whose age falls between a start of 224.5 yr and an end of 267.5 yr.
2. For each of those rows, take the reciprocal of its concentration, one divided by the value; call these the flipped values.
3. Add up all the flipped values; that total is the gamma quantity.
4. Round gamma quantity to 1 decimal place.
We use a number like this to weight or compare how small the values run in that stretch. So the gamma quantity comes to 2.7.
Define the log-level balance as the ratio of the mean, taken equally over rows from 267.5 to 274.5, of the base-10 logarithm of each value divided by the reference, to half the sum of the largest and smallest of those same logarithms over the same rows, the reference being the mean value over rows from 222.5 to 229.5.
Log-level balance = 1.52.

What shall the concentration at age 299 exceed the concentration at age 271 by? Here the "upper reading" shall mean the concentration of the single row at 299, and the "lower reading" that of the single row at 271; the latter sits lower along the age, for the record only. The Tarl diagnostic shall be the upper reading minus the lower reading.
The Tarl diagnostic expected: -1.9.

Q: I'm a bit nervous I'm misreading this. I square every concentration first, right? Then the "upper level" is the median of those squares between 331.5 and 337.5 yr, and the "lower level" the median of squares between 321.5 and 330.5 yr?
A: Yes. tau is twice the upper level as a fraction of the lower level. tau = 2.09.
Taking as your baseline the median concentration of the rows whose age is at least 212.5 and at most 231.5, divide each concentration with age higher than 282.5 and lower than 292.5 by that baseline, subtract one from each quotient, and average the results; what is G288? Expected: -0.10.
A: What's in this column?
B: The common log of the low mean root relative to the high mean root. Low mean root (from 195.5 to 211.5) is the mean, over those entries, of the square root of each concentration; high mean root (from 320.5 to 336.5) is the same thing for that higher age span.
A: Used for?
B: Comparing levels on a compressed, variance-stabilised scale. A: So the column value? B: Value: 0.027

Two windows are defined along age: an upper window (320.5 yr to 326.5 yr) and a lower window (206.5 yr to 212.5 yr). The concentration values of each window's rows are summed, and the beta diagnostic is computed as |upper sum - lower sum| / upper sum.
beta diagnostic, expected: 0.16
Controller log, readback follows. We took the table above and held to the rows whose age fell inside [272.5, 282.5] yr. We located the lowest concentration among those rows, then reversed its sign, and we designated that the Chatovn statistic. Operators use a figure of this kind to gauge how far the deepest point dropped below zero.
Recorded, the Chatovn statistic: -14.3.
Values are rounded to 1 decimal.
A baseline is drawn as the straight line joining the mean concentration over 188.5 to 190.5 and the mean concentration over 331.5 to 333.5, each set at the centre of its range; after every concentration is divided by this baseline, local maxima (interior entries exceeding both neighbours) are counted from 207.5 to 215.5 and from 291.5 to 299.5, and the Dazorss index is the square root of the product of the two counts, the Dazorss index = 2.4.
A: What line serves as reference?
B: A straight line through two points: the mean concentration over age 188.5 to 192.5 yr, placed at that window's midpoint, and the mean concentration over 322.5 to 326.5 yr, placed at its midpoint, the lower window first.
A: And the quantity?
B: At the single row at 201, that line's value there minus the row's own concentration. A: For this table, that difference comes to -1.9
